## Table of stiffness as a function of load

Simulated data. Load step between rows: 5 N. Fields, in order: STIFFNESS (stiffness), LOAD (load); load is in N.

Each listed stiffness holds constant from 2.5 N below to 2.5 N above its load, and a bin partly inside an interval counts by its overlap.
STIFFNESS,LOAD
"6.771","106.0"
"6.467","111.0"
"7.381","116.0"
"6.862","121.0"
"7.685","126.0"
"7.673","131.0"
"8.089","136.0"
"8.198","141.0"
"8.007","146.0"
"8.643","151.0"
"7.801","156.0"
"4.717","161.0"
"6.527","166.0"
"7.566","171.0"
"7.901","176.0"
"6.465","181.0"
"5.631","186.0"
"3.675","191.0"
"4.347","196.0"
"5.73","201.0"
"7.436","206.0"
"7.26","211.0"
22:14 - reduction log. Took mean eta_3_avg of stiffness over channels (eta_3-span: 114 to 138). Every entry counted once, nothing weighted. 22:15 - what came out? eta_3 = 7.5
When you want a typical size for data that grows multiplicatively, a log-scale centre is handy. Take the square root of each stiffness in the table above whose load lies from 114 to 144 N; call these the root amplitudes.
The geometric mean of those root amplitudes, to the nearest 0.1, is 2.8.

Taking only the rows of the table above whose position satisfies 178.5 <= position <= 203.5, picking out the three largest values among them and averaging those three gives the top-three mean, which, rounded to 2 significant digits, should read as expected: 5.9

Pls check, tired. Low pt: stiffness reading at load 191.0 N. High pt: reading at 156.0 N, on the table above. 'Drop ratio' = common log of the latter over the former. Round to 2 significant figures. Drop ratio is 0.33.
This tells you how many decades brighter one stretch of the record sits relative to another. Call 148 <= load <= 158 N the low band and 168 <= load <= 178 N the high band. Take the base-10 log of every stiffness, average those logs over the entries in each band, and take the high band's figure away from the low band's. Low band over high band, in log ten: 0.03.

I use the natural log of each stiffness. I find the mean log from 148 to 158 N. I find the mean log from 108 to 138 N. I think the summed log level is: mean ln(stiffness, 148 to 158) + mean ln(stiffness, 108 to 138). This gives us 4.10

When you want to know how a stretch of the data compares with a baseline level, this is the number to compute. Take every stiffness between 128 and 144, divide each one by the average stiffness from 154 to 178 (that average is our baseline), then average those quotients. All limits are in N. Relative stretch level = 1.16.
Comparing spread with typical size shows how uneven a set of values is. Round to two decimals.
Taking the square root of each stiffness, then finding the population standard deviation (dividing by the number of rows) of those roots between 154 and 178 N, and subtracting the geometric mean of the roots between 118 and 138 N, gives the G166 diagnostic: -2.51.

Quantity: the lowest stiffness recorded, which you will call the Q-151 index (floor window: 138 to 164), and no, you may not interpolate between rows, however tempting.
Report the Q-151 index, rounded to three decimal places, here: 4.717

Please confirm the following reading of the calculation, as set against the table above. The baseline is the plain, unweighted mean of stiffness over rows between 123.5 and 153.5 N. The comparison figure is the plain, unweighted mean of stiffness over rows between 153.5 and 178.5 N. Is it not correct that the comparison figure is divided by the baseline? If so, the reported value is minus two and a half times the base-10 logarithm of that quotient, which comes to 0.17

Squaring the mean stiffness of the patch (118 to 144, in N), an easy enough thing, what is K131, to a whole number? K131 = 59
